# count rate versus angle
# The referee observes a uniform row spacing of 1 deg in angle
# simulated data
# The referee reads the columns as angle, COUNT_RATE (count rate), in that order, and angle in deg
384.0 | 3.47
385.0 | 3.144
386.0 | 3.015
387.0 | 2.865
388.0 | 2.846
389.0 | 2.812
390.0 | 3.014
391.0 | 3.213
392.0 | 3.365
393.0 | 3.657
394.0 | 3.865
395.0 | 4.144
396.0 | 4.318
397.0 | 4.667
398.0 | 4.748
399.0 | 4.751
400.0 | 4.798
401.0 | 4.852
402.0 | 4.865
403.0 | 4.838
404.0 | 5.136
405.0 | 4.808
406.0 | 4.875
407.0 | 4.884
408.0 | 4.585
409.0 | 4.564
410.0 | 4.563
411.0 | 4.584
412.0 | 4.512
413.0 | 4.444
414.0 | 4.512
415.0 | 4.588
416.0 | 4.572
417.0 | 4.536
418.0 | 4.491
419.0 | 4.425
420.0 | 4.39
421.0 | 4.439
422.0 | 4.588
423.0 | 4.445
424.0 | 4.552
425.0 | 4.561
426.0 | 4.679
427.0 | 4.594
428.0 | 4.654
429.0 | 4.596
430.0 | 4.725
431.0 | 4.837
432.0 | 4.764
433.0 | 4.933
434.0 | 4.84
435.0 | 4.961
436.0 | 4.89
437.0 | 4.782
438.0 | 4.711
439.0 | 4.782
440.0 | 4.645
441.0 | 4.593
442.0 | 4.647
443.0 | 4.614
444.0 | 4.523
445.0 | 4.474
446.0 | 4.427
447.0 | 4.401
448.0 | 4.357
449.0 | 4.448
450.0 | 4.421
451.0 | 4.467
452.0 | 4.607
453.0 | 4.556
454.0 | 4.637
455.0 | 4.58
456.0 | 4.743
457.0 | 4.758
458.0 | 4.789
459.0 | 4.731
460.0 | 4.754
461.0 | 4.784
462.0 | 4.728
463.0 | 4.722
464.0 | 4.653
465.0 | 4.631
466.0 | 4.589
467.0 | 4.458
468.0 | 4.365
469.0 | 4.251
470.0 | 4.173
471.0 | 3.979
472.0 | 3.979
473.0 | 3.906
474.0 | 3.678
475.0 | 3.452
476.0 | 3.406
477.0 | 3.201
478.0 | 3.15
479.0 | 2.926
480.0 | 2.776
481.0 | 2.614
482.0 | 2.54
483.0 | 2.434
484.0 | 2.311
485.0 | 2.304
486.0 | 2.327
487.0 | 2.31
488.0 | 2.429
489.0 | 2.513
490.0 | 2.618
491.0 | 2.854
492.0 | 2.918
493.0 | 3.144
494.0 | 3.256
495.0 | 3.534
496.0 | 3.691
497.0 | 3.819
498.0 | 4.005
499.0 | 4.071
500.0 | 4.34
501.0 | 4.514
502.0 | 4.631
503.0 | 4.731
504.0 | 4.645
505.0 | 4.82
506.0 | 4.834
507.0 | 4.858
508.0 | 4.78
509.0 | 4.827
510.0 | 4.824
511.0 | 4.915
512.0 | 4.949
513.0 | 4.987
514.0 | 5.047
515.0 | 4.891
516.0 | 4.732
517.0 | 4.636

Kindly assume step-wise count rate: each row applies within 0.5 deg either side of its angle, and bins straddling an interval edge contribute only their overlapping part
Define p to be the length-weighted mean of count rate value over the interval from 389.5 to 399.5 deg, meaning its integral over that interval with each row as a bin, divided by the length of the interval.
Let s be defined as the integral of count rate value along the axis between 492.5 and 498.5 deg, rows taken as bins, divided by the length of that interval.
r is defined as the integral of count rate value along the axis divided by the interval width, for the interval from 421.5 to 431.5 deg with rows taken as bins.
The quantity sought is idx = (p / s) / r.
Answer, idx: 0.240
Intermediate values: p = 3.97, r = 4.62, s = 3.6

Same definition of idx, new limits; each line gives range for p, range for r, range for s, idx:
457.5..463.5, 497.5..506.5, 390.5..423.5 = 0.235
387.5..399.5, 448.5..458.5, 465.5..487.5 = 0.247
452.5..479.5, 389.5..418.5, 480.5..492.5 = 0.380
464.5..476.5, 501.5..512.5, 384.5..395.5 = 0.260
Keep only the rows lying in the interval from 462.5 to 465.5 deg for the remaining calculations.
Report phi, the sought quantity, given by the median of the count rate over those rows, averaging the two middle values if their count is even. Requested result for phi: 4.65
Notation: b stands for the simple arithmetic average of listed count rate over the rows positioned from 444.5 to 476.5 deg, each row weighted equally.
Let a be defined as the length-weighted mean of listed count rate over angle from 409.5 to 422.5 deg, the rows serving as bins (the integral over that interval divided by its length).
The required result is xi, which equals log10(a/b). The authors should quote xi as 0.01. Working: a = 4.5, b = 4.40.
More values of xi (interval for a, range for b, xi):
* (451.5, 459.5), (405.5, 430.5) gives 0.01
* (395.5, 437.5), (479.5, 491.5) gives 0.27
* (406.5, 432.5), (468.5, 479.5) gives 0.10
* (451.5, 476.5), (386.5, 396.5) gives 0.11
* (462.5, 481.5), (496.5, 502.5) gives -0.04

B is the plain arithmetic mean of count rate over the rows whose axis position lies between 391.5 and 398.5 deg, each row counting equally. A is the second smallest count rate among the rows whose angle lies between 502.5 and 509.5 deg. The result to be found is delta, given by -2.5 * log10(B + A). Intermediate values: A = 4.731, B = 4.1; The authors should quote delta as -2.37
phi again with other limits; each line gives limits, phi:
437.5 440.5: 4.71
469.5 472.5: 3.98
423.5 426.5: 4.56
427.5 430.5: 4.65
